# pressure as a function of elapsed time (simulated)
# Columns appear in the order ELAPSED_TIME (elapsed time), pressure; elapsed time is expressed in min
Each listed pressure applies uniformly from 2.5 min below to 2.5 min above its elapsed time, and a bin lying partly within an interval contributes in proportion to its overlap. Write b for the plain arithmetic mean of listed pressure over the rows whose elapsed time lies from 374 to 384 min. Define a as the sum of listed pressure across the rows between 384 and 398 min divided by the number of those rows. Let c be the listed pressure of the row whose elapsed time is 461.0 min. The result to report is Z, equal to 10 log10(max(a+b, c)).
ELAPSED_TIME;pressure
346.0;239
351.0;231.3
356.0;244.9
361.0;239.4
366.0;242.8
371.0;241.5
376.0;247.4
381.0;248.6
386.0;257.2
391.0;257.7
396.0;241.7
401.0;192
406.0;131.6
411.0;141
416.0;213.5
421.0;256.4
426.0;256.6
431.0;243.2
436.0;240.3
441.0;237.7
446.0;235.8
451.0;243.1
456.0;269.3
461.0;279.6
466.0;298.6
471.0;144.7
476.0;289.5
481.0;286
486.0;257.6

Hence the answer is 27.0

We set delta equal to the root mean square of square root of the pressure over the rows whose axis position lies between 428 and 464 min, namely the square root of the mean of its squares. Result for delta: 15.8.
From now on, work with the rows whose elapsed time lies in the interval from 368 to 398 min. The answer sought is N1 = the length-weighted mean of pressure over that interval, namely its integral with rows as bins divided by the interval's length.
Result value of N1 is 249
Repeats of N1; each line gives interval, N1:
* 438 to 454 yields 240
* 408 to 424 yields 203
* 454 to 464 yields 276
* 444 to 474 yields 246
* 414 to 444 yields 242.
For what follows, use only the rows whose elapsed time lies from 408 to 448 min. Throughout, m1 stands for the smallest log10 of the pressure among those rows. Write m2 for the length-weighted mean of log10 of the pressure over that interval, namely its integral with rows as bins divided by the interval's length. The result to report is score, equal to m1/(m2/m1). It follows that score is 1.97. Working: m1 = 2.15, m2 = 2.35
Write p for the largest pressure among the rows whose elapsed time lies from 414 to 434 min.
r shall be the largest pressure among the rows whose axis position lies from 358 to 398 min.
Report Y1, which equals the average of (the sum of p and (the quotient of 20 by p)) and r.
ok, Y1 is 257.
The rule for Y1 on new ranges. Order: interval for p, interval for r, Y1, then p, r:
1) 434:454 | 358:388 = 250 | 243.1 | 257.2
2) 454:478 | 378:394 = 278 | 298.6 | 257.7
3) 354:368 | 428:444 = 244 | 244.9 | 243.2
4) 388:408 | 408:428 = 257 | 257.7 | 256.6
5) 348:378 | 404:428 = 252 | 247.4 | 256.6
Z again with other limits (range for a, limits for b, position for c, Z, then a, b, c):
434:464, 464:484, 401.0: 27.0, 251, 255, 192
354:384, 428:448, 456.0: 26.8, 244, 239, 269.3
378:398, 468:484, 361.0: 26.9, 251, 240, 239.4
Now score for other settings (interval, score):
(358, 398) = 2.37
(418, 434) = 2.37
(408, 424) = 2.01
